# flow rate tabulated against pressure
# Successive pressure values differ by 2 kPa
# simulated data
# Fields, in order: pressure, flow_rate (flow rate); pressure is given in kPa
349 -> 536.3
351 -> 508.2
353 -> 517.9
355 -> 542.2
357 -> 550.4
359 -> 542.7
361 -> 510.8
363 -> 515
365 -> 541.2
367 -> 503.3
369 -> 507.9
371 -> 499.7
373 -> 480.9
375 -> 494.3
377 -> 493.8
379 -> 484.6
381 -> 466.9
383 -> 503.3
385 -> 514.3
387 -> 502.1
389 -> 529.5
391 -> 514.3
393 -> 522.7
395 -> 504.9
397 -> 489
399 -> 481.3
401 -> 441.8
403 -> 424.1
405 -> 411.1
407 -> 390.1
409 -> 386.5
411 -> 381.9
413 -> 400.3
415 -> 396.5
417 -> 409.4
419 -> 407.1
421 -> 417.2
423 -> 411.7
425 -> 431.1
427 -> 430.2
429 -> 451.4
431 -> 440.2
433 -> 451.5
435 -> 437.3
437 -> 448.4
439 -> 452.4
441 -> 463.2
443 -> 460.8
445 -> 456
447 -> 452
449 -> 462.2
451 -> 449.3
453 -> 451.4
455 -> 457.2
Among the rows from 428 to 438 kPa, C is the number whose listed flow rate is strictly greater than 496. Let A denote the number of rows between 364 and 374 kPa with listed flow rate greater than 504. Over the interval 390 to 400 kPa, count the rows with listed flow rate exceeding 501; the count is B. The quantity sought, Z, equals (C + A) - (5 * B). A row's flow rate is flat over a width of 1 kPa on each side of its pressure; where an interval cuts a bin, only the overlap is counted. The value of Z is -13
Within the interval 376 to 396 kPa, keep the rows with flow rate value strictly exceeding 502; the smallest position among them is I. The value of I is 383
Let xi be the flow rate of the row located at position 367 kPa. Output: 503.3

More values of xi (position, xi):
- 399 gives 481.3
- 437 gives 448.4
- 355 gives 542.2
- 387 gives 502.1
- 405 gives 411.1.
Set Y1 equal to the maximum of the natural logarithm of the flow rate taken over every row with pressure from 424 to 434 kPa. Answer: 6.113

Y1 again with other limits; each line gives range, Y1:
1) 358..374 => 6.297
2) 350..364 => 6.311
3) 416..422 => 6.034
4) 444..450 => 6.136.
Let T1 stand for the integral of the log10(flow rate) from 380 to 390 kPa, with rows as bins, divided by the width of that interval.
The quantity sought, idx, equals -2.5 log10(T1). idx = -1.08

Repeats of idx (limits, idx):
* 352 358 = -1.09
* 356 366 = -1.09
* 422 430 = -1.05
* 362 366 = -1.09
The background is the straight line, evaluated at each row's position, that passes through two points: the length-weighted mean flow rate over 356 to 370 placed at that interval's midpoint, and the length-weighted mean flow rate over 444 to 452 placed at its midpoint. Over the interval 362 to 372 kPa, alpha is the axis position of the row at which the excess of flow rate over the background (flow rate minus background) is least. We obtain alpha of 371 kPa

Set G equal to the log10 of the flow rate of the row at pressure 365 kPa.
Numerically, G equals 2.733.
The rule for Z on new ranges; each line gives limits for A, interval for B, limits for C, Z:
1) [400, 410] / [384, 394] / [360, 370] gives -20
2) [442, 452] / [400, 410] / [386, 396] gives 5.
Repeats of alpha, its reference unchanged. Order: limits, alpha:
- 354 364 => 361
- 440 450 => 447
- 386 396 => 387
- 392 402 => 401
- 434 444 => 435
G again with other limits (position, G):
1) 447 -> 2.655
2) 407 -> 2.591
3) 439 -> 2.656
